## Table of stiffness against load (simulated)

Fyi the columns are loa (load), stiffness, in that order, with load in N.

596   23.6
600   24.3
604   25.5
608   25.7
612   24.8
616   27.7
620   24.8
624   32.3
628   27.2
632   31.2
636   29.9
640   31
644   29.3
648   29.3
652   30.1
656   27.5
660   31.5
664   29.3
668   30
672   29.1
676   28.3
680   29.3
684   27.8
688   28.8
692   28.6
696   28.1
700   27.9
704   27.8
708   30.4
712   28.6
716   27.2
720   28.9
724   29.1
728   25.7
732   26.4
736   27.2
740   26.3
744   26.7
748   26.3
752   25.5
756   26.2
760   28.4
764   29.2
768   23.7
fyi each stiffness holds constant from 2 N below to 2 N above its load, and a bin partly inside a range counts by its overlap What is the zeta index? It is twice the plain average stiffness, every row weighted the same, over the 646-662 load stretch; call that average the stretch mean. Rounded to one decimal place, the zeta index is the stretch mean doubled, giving 59.2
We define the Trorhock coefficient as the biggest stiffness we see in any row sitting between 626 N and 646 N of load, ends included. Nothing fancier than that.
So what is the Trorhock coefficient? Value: 31.2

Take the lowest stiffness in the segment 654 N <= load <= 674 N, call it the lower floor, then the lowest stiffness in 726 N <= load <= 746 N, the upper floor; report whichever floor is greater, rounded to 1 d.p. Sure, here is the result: 27.5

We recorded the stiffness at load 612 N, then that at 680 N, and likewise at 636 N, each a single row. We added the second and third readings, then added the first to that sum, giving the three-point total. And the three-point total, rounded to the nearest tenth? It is 84.0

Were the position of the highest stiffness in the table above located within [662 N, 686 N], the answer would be 668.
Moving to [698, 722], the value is 708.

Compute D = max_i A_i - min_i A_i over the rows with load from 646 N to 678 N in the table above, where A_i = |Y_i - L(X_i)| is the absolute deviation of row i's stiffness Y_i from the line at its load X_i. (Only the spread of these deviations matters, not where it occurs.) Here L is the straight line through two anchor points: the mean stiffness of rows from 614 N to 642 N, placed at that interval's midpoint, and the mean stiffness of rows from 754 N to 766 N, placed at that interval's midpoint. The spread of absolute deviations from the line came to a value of 2.31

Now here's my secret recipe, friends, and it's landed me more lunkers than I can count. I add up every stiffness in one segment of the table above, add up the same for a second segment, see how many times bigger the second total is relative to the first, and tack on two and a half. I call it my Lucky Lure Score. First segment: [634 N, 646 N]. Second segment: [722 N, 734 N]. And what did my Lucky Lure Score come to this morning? 3.40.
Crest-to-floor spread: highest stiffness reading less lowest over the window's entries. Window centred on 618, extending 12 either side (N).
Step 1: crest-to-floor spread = 7.5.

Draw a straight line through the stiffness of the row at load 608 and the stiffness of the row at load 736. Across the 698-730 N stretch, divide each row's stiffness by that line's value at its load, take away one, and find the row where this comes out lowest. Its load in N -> 728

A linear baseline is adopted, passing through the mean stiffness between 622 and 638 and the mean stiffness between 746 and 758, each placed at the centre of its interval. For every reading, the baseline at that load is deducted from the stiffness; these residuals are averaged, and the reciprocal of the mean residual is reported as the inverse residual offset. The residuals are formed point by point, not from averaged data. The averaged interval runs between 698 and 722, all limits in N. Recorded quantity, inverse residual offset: 1.0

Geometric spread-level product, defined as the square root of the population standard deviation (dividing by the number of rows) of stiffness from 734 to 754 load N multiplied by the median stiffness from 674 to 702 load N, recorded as 4.0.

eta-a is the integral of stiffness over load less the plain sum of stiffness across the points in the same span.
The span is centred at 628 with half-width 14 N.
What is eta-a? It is 612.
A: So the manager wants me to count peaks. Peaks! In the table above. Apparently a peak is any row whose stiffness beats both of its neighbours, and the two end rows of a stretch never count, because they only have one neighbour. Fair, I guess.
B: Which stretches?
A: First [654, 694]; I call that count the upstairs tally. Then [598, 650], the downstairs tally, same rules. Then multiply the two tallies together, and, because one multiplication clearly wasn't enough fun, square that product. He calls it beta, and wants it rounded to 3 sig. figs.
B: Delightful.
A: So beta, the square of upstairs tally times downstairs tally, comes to 400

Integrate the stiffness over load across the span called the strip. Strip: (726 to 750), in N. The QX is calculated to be 634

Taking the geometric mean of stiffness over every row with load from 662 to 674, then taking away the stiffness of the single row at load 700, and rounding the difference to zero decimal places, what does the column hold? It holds 2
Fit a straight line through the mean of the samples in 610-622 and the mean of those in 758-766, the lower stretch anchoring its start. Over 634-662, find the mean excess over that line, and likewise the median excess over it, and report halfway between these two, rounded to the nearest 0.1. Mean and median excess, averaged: 3.5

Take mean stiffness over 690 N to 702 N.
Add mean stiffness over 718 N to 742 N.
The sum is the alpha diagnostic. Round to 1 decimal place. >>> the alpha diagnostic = 55.5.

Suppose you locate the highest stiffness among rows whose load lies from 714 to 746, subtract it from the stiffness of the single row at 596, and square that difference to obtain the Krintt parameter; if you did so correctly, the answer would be 30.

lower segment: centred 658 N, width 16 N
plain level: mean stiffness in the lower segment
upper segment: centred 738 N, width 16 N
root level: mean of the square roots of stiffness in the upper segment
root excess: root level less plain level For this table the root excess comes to -24.4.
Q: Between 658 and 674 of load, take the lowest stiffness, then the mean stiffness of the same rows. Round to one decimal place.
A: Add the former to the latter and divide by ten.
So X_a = 5.9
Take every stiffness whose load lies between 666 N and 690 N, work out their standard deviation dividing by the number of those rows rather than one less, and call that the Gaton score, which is 0.7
